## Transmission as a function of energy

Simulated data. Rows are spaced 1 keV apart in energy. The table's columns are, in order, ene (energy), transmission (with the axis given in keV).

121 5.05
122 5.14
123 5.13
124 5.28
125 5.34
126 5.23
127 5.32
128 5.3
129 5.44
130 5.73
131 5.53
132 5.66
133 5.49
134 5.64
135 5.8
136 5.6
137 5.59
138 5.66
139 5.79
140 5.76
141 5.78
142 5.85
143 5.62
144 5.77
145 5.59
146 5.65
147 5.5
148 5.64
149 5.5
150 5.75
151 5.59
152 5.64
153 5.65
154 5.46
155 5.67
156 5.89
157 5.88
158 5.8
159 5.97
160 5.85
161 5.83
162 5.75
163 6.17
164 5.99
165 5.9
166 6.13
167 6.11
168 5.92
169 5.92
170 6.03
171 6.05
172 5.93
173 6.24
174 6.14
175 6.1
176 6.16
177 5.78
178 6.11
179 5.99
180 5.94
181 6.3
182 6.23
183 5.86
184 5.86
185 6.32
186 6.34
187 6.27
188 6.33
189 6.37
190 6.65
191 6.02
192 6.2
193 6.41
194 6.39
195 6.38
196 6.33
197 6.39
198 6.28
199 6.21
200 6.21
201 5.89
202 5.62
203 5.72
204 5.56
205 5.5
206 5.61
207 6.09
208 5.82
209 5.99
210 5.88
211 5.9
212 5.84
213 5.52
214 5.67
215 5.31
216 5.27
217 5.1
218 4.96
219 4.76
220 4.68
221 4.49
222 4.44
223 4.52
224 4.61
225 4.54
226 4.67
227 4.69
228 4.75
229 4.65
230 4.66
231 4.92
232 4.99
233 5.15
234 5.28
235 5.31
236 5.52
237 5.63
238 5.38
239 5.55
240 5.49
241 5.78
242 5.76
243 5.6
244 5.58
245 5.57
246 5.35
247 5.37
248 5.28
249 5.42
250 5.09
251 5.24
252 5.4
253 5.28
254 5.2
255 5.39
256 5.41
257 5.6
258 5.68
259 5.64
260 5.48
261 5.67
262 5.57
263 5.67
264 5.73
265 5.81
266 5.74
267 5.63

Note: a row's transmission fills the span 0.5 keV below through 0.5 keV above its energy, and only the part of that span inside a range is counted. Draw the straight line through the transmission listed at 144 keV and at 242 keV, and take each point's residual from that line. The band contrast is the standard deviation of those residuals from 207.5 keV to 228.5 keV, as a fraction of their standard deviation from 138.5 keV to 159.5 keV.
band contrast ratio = 4.0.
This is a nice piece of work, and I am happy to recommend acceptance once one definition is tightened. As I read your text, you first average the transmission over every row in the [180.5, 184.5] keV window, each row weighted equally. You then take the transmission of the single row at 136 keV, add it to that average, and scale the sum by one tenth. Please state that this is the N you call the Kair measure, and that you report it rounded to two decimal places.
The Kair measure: 1.17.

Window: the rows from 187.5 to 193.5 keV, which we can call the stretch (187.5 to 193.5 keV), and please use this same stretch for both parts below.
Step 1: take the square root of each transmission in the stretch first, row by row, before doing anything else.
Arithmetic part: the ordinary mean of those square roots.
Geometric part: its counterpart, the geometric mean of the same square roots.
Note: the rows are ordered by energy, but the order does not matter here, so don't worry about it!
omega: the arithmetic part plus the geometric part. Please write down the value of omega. 5.03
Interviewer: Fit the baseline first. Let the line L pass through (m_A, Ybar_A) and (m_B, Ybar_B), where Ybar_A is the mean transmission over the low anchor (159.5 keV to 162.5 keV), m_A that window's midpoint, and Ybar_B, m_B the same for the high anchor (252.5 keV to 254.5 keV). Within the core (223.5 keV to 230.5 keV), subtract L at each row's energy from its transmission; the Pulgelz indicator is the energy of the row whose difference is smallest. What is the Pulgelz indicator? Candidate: 225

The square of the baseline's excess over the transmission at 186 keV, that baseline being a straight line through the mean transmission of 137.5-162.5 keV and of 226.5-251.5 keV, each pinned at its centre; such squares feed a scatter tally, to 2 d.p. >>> 0.64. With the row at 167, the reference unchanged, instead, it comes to 0.23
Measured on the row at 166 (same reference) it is 0.24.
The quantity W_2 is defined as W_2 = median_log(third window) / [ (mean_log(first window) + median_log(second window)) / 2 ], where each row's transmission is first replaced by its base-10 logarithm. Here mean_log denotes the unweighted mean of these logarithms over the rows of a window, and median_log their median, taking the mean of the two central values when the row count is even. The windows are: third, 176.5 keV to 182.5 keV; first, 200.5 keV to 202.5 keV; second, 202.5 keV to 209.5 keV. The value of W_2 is 1.03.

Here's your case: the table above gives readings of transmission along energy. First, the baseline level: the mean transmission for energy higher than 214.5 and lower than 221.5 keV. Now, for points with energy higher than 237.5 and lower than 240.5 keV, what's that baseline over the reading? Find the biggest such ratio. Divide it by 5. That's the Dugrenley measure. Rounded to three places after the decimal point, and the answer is 0.184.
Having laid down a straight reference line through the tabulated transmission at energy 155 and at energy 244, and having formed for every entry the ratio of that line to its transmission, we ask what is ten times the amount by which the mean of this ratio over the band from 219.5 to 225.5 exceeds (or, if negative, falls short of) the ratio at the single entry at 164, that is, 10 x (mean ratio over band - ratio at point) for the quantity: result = 2.9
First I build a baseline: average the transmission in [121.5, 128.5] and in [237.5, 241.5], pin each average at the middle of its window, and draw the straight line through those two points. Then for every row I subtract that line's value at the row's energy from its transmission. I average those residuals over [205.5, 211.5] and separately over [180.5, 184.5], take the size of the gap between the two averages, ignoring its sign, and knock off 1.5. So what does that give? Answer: -1.25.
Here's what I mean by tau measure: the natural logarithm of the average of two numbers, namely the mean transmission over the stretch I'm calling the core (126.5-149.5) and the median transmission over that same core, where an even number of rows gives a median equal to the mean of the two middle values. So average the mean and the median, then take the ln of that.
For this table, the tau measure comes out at 1.73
